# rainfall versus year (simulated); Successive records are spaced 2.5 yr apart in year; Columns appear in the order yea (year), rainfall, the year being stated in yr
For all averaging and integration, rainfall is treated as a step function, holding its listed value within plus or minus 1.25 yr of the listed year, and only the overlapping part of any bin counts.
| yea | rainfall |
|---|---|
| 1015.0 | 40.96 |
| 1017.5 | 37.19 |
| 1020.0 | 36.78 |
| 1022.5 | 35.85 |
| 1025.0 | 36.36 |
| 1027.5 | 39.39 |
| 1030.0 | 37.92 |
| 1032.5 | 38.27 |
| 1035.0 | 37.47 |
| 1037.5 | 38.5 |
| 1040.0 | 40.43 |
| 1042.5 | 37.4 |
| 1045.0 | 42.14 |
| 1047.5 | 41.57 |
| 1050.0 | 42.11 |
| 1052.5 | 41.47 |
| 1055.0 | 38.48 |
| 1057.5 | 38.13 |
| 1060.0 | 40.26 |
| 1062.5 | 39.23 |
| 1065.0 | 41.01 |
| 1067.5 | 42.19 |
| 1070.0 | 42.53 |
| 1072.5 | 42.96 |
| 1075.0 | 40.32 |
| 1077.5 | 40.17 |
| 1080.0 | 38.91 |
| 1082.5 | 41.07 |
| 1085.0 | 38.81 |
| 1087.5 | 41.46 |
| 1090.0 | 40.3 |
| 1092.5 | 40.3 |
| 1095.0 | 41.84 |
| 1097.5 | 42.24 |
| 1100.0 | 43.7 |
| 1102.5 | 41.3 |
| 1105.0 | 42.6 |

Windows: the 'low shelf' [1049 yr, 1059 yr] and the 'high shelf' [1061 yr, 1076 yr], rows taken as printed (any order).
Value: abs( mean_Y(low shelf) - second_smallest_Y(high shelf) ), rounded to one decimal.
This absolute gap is 0.3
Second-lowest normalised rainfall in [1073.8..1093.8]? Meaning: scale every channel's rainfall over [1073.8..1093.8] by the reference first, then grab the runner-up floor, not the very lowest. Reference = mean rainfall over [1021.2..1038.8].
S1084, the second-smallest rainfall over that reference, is 1.03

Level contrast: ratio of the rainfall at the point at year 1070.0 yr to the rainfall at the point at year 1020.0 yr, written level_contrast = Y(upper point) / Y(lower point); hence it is 1.16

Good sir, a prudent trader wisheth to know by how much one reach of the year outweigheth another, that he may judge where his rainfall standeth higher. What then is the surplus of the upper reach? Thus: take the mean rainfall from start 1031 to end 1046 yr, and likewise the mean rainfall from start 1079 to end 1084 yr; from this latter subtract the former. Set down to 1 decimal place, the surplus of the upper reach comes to 1.0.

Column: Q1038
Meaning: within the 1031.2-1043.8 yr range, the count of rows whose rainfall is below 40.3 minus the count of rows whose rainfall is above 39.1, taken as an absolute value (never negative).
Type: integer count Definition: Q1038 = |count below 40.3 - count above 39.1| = 3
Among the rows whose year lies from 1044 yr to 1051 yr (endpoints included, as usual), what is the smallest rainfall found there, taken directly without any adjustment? 41.57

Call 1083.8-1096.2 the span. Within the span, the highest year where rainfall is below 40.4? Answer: 1092.5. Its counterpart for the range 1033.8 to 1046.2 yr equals 1042.5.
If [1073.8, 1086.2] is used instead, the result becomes 1085.0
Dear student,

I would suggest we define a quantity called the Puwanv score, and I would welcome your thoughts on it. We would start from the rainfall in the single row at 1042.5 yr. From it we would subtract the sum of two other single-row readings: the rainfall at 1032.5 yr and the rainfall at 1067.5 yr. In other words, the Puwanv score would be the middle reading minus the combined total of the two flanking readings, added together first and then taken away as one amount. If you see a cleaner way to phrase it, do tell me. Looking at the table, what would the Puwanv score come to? -43.1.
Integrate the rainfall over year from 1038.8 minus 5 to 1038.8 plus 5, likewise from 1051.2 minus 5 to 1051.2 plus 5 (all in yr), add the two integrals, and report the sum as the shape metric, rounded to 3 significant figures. 794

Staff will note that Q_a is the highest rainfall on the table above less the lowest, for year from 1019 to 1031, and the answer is 3.5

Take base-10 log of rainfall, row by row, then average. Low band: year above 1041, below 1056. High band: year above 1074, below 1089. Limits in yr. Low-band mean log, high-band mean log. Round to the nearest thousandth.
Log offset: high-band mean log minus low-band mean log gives -0.004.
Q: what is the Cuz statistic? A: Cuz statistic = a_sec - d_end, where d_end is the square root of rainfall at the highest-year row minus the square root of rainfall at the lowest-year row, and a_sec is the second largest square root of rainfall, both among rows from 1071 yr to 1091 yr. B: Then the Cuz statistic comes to 6.65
